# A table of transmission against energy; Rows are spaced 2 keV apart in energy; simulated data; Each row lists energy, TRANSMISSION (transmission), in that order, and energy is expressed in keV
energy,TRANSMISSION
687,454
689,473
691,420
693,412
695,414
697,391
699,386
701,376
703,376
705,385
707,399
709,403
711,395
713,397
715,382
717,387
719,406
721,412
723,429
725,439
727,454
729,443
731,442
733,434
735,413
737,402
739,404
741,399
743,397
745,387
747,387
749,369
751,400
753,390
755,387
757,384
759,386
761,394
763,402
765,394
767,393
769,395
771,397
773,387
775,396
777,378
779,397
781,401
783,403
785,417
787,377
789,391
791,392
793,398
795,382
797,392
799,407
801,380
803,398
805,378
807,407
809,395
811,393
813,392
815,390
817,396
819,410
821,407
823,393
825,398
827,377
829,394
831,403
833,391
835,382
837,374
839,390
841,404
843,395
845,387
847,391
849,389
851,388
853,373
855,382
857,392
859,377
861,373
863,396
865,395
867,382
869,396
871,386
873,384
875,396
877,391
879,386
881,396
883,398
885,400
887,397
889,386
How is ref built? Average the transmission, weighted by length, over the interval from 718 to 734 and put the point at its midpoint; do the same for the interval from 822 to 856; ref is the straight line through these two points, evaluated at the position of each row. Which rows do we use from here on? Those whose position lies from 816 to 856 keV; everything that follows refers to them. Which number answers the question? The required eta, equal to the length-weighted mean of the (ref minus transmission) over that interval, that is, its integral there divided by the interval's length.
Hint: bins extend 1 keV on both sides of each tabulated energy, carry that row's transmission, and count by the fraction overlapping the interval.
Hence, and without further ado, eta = -1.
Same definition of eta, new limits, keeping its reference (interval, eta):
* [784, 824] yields 8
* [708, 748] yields 21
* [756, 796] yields 20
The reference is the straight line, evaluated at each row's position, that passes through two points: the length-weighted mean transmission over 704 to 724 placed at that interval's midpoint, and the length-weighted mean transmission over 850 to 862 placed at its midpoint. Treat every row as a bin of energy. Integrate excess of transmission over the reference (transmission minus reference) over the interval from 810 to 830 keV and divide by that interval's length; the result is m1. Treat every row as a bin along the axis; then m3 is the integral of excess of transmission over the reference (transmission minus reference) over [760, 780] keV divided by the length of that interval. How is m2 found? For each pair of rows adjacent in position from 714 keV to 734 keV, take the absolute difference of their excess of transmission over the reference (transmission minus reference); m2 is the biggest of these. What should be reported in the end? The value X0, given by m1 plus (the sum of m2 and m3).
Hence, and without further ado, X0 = 30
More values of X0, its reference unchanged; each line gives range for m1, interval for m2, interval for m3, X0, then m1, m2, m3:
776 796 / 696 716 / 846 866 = 23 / 4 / 15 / 5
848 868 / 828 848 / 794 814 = 25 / 4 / 16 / 5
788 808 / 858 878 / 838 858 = 35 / 4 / 23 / 7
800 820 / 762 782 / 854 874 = 33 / 7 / 19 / 7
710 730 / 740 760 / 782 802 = 52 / 16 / 31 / 5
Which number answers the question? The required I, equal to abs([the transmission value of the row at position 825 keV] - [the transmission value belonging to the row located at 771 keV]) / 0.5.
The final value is 2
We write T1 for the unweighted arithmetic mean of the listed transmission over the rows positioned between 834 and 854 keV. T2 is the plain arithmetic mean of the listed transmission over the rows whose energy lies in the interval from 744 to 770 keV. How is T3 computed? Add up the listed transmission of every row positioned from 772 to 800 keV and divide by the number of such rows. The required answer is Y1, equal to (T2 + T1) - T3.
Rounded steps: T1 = 387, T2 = 390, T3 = 394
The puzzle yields 383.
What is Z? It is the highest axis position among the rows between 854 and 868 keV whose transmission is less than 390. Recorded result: 867 keV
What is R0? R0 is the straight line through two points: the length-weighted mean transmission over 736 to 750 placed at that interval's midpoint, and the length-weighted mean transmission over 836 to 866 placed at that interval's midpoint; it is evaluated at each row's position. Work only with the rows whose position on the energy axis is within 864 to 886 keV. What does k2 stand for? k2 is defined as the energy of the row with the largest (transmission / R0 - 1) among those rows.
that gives 885 keV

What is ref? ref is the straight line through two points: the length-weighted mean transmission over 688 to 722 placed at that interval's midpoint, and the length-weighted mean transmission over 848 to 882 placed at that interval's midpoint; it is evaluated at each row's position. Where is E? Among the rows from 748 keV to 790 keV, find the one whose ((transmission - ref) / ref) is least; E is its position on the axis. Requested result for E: 749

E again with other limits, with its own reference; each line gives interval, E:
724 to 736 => 735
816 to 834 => 827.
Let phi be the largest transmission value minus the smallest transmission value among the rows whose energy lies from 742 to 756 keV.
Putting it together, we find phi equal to 31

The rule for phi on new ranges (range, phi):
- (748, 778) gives 33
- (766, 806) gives 40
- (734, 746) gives 26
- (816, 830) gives 33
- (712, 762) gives 85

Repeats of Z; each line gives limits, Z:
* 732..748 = 747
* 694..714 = 705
